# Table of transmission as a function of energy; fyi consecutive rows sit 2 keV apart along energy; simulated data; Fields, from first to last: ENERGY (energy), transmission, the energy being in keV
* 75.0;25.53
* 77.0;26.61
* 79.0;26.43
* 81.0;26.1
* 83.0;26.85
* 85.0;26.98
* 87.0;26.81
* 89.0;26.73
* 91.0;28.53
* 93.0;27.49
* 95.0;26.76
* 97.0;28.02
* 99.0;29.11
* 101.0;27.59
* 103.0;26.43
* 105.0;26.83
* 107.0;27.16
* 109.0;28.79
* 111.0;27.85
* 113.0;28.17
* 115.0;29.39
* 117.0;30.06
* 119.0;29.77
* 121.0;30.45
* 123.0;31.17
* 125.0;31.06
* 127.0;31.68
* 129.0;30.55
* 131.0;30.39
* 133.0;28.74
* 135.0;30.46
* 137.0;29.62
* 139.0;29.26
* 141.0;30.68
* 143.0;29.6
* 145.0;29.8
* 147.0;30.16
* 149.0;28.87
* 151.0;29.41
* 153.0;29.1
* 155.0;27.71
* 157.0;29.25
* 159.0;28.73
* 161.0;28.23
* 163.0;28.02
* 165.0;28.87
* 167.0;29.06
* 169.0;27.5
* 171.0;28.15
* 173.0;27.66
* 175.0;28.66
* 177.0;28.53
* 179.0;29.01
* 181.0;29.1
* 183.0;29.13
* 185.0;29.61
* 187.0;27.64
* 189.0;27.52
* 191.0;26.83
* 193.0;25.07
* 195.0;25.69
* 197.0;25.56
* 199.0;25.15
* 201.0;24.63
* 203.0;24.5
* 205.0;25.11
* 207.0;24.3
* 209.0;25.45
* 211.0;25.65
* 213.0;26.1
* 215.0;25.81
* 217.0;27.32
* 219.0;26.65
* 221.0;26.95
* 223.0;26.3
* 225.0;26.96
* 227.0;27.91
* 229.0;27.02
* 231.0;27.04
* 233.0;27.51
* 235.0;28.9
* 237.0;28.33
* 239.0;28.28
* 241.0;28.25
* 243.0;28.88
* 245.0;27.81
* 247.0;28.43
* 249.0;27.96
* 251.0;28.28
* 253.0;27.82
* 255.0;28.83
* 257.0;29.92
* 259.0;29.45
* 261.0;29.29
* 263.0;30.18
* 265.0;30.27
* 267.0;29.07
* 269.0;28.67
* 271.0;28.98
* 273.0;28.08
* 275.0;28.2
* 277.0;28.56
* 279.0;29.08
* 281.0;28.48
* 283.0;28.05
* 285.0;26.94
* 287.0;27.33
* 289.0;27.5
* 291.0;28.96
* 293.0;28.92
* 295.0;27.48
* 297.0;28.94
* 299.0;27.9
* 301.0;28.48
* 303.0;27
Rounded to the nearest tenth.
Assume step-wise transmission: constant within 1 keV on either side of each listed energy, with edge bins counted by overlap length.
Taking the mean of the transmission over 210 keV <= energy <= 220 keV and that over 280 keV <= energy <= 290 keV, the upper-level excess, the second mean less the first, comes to 1.4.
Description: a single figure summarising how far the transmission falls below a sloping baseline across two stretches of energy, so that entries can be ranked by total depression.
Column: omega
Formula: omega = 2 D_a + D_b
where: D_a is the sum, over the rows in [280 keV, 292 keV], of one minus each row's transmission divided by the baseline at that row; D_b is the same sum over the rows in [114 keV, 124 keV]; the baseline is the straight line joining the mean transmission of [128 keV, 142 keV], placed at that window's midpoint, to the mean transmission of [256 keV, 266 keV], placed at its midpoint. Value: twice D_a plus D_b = 0.74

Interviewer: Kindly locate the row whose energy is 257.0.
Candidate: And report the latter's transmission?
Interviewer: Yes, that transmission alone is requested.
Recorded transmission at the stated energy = 29.92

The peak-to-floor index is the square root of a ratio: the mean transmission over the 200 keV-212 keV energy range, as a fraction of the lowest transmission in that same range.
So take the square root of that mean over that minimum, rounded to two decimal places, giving 1.01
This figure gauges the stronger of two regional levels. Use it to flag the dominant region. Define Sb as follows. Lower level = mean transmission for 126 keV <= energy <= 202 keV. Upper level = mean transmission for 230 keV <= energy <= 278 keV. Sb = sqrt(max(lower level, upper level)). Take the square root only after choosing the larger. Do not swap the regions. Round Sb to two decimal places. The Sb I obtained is 5.35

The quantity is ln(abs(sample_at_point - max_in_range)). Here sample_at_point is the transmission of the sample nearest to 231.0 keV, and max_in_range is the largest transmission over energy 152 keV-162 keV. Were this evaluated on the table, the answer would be 0.79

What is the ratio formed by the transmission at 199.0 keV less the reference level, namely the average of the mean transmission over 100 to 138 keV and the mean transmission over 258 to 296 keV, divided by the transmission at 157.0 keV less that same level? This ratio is -12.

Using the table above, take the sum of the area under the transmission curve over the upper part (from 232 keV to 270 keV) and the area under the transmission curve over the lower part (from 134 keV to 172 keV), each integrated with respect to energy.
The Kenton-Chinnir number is 2197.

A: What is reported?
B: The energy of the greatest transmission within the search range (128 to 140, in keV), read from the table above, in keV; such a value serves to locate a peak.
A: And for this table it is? 129.0 keV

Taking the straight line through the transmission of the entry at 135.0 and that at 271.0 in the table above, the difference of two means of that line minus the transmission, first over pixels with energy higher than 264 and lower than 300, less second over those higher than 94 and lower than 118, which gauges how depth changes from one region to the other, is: -2.3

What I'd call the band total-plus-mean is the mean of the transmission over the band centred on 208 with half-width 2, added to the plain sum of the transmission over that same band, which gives 75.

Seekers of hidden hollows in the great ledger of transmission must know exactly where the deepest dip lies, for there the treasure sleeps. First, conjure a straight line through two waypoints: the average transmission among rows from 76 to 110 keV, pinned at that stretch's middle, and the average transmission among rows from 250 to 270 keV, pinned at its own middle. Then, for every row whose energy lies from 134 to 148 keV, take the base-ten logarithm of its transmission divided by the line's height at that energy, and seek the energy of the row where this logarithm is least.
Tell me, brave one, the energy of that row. 139.0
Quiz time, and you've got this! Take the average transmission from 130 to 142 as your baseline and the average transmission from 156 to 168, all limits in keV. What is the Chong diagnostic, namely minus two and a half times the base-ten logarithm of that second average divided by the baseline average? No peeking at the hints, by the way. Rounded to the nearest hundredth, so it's 0.04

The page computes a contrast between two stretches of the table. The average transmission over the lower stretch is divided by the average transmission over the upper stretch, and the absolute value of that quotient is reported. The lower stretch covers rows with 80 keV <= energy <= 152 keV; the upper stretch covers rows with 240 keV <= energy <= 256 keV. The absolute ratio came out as 1.02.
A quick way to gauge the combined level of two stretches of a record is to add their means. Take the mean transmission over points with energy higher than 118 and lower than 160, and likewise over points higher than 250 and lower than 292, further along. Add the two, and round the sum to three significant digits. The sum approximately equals 58.5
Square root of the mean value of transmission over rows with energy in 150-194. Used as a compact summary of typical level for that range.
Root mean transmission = 5.32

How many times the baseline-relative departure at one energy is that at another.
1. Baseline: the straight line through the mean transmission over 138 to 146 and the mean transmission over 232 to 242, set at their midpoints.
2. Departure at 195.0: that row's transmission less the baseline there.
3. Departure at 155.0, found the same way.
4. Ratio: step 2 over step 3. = 1.7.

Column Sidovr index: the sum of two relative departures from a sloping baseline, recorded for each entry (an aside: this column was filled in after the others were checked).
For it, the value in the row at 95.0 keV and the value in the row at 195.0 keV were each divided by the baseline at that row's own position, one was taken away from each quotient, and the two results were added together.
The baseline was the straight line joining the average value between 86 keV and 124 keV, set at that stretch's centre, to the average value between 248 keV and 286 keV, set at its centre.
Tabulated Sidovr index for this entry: -0.15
